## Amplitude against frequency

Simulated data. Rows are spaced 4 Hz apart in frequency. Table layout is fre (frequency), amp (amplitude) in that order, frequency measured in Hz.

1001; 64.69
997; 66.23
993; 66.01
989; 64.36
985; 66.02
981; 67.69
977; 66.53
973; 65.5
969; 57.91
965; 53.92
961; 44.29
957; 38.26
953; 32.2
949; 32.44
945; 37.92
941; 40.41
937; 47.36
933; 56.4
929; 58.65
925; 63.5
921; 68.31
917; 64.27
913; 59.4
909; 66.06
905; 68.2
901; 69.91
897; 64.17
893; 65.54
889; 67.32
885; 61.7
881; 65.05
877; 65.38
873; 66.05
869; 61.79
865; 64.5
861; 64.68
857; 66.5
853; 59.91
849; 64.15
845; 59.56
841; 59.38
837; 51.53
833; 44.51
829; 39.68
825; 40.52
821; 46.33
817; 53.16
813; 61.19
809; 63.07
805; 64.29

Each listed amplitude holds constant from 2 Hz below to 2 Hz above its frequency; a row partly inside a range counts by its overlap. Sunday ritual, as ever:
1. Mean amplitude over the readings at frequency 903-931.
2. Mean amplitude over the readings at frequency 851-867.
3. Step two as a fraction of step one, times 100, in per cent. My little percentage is 100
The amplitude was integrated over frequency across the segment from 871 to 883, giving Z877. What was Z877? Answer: 786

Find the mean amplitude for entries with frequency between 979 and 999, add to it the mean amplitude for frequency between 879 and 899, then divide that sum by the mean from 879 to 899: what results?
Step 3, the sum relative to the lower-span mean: 2.02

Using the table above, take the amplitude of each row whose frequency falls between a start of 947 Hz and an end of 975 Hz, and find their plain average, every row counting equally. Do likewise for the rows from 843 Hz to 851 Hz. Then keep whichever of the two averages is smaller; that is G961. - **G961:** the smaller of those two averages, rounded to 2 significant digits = 46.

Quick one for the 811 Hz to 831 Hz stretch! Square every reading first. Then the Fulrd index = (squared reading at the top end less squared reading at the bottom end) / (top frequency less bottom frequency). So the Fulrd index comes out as -136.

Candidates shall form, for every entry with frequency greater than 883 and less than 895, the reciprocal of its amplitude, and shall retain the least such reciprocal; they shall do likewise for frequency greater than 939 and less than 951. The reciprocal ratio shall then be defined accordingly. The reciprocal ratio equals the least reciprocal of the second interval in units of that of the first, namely 1.67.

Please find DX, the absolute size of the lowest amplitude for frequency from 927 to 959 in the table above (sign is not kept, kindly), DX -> 32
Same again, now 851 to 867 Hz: 60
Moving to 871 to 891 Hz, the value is 62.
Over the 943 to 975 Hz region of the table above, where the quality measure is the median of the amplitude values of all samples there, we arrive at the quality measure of 41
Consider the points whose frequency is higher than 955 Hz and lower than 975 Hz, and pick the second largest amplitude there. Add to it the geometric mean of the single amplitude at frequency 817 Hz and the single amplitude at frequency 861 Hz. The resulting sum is 117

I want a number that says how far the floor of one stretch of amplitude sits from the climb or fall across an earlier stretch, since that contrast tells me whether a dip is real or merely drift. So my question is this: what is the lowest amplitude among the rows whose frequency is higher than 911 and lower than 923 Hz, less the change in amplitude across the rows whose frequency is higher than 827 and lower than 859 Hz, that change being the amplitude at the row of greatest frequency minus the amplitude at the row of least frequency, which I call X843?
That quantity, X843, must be 33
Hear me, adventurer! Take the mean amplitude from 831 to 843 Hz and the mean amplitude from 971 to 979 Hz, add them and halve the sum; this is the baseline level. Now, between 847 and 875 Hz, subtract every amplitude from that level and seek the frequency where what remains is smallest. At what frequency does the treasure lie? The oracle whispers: 857 Hz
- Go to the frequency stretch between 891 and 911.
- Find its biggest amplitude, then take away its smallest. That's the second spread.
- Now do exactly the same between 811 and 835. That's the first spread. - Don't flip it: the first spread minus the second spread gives 16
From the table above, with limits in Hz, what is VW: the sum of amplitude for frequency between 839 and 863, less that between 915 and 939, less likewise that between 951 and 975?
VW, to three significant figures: -276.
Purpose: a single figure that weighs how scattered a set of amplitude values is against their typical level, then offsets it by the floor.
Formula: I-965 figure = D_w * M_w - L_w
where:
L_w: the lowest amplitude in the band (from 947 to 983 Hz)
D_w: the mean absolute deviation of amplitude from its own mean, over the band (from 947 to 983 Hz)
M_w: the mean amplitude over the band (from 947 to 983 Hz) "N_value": 610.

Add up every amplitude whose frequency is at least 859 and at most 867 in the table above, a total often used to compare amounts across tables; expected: 129.2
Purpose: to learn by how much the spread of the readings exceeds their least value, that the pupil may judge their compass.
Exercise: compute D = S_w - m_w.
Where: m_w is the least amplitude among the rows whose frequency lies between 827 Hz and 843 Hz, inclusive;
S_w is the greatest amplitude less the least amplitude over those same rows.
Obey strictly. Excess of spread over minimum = -20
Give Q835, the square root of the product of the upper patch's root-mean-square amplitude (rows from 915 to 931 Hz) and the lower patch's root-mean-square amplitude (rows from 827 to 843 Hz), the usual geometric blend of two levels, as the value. 56.1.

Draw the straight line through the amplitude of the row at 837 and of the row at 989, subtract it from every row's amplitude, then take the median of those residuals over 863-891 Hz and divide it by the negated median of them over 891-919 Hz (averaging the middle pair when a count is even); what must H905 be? -1.2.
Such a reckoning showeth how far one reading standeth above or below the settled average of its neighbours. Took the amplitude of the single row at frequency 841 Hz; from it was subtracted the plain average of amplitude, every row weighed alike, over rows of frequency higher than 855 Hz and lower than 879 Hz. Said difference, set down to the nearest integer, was -5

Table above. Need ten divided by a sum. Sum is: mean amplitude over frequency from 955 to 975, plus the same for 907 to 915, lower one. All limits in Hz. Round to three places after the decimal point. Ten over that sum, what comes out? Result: 0.087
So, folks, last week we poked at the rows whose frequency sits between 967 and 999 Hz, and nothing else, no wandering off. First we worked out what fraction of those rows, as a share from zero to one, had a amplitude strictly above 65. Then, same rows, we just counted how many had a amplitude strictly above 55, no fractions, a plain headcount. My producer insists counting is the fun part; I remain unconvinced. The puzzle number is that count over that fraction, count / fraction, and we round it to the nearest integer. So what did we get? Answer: 11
